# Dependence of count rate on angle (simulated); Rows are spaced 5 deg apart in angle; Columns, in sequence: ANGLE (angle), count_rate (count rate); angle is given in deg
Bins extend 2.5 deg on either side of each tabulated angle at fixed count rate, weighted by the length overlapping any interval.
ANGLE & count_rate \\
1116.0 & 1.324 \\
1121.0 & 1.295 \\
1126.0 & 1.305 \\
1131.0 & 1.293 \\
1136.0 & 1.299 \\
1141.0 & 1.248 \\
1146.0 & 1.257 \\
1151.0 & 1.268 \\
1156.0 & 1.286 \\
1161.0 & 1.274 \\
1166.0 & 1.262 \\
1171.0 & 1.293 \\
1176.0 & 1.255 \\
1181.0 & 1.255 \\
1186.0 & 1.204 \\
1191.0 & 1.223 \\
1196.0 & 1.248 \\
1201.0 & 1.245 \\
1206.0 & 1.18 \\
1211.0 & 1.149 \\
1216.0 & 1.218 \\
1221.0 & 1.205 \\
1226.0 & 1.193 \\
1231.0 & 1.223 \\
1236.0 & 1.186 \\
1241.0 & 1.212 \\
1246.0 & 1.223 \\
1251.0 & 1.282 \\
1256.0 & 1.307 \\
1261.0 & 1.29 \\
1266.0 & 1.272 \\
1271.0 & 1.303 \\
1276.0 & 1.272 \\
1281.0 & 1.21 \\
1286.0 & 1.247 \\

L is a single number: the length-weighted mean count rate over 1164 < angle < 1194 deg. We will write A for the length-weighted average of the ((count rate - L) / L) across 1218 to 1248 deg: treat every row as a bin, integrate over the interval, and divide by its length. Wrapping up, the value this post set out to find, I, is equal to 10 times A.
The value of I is -0.33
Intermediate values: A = -0.033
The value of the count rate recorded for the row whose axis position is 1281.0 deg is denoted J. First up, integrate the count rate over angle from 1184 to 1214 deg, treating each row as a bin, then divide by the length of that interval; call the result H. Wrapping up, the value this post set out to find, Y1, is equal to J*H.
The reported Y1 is 1.46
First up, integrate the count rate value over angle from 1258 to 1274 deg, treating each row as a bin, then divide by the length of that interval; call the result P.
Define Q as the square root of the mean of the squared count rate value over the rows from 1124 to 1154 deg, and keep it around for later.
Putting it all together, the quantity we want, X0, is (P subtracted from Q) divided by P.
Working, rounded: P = 1.29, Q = 1.28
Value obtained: -0.01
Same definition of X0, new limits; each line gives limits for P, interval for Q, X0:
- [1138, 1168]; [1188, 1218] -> -0.04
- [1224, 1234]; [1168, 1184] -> 0.05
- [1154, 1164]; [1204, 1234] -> -0.07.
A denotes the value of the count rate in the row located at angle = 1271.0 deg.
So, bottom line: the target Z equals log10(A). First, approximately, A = 1.303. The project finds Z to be 0.115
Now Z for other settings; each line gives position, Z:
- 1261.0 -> 0.111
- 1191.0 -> 0.087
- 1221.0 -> 0.081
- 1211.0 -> 0.060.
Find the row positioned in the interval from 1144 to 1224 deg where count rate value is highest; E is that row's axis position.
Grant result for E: 1171.0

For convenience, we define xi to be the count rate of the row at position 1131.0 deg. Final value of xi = 1.293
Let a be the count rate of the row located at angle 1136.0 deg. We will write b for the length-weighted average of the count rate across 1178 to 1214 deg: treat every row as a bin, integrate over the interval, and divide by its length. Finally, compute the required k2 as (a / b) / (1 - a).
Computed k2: -3.57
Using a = 1.299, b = 1.22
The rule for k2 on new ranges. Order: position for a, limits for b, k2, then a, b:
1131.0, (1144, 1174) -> -3.47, 1.293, 1.27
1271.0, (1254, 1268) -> -3.33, 1.303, 1.29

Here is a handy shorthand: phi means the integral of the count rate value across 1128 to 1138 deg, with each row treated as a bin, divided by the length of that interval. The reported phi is 1.30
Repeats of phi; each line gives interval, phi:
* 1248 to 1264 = 1.29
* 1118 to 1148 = 1.28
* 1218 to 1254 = 1.22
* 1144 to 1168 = 1.27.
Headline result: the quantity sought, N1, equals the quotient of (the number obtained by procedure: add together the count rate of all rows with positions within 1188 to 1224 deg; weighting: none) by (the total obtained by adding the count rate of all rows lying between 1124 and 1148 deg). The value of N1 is 1.3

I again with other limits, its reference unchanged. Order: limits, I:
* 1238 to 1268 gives 0.12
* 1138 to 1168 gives 0.14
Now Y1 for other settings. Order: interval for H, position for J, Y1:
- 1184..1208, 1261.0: 1.58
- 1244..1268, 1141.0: 1.59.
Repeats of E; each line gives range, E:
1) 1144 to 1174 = 1171.0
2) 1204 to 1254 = 1251.0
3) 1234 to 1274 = 1256.0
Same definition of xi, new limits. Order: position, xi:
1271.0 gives 1.303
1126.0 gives 1.305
